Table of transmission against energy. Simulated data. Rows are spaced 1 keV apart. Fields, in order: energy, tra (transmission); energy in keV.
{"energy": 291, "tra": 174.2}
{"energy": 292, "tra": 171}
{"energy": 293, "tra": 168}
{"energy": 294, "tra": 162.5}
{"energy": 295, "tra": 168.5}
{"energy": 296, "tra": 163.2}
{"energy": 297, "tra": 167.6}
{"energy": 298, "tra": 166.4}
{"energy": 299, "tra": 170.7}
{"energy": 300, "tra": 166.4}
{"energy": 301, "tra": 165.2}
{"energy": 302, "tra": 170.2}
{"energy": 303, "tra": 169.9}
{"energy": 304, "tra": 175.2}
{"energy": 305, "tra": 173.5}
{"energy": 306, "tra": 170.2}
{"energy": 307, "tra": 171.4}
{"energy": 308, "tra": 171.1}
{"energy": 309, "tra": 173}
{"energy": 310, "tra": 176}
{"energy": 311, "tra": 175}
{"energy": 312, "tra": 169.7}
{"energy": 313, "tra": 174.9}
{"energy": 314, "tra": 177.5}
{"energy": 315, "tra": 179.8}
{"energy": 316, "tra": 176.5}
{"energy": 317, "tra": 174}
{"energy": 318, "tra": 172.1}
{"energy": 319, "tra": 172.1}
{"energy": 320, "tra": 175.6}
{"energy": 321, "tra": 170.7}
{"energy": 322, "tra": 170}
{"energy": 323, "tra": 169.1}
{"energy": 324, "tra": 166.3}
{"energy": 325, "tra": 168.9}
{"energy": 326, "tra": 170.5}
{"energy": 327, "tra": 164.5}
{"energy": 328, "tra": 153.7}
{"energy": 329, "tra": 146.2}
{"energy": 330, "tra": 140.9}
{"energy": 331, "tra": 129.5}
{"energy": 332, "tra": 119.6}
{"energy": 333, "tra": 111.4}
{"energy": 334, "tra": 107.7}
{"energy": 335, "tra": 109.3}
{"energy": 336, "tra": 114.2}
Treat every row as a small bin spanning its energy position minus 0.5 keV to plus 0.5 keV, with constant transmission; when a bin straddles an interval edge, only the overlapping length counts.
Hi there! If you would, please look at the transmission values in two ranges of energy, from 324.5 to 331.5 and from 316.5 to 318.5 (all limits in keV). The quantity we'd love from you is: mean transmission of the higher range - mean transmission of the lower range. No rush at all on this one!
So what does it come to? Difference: -20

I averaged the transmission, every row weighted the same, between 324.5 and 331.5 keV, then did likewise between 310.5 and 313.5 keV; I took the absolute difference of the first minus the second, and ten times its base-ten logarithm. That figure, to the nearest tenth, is 13.0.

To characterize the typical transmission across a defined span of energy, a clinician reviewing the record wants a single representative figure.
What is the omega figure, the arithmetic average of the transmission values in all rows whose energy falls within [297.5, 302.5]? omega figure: 167.8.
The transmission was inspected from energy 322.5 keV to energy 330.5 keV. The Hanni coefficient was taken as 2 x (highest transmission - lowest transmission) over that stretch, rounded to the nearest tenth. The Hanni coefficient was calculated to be 59.2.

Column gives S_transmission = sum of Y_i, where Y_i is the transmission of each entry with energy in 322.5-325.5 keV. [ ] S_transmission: 504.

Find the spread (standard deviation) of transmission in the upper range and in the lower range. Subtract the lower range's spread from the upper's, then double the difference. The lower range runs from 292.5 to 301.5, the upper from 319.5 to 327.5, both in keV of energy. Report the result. 1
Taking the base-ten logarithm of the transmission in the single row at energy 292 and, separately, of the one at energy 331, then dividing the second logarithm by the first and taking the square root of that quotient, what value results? 0.973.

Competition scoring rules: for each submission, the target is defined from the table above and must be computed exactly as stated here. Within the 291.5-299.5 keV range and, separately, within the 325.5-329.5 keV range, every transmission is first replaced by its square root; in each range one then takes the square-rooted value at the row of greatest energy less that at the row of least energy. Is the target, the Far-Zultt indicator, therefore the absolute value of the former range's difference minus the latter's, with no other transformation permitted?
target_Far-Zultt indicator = 1.0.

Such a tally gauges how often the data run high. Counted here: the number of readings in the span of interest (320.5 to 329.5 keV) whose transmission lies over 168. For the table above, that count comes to 5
